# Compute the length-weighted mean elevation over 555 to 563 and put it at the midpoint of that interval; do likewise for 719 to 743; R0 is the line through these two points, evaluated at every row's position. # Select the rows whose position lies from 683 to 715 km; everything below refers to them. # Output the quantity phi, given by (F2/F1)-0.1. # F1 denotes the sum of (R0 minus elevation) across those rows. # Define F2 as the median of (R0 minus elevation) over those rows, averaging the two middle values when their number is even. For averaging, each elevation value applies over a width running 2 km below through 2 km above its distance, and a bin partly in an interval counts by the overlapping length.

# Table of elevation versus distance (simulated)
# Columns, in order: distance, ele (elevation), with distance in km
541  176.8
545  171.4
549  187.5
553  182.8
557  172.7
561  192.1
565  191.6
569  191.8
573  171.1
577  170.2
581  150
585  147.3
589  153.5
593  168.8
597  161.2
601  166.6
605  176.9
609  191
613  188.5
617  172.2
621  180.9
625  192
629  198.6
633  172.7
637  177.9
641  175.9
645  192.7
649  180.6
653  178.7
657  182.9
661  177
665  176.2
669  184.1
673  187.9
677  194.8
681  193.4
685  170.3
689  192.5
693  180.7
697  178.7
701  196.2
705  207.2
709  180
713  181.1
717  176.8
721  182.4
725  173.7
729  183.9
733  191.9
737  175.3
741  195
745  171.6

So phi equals -0.24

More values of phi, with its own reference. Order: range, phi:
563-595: 0.01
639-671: 0.10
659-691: 0.18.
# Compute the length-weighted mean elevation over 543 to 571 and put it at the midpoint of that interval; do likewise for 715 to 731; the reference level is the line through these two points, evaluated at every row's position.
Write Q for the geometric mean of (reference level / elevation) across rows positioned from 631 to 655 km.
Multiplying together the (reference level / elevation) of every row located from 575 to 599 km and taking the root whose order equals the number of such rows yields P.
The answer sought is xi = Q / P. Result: 0.873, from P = 1.16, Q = 1.01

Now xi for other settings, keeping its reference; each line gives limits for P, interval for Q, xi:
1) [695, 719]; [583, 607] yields 1.172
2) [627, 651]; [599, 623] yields 1.025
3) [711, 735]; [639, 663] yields 1.014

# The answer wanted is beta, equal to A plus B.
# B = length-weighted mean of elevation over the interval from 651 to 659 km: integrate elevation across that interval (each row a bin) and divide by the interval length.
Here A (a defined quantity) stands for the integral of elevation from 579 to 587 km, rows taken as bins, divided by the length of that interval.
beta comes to 329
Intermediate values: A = 149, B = 181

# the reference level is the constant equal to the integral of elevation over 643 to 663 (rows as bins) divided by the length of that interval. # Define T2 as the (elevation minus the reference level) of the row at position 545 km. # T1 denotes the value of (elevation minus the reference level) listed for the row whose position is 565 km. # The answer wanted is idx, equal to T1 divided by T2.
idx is -0.8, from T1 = 9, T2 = -11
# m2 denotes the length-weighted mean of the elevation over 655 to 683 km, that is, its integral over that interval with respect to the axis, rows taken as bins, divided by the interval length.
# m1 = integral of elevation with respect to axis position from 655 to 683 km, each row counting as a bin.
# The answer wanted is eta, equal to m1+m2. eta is 5370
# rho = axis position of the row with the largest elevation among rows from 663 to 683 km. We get 677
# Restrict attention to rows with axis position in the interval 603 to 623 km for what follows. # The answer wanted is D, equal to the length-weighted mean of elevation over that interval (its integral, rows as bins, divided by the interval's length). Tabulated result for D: 182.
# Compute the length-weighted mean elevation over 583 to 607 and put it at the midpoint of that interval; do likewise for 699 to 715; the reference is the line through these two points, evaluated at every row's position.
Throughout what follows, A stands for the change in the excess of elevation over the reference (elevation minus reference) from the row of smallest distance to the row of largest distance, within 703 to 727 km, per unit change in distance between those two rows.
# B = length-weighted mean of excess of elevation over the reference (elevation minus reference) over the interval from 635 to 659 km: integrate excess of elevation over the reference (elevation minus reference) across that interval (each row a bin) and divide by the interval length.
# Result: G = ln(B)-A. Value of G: 3.7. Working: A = -1.93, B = 5.7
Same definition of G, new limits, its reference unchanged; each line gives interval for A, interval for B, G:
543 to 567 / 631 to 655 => 0.9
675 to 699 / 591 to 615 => 3.5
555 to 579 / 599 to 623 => 2.9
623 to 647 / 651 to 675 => 0.5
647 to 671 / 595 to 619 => 2.4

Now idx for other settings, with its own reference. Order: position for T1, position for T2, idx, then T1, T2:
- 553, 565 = 0.0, 0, 9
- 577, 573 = 1.1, -12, -11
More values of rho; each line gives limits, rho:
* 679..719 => 705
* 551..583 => 561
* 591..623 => 609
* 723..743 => 741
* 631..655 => 645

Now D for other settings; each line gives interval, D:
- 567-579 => 178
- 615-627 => 182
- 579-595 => 155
